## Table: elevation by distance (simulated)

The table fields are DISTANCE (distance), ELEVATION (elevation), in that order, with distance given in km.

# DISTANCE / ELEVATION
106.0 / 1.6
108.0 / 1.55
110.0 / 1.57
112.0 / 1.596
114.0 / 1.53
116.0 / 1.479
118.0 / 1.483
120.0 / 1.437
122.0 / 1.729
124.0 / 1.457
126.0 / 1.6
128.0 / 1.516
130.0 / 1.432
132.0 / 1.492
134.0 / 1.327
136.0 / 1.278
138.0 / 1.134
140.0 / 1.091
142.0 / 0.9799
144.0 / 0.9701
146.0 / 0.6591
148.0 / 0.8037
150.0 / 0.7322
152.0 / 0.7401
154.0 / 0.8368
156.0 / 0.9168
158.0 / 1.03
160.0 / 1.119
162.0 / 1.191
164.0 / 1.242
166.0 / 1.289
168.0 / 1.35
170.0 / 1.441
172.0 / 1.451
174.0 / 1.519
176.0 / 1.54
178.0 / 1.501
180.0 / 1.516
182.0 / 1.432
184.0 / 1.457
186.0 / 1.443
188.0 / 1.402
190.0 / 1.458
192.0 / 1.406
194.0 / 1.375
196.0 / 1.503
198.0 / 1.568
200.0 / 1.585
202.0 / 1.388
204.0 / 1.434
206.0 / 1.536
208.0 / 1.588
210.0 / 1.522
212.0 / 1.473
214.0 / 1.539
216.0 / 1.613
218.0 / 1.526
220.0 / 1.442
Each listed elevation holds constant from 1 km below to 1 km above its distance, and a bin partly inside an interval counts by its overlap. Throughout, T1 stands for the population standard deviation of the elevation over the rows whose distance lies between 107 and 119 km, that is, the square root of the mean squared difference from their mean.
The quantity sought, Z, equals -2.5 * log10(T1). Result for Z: 3.4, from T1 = 0.04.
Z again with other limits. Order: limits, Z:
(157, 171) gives 2.2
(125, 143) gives 1.7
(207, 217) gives 3.3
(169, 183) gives 3.5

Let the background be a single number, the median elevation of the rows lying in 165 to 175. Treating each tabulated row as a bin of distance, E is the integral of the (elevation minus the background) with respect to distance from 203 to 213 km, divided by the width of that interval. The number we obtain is 0.070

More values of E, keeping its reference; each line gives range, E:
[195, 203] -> 0.070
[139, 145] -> -0.427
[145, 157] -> -0.660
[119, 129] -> 0.107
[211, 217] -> 0.101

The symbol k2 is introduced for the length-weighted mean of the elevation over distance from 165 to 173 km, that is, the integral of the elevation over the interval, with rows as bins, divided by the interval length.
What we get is 1.38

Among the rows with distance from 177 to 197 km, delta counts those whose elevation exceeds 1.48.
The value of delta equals 3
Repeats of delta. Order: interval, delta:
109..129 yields 7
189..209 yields 5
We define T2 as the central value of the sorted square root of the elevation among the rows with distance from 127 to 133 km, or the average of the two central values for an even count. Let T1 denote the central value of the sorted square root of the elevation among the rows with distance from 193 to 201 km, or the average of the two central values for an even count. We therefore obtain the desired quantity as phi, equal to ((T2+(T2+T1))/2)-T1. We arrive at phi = 0.60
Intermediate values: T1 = 1.24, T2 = 1.22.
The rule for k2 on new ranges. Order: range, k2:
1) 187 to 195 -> 1.41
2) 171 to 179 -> 1.50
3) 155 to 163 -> 1.06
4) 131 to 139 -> 1.31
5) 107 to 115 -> 1.56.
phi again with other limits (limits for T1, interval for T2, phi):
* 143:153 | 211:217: 0.81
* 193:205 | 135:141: 0.46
